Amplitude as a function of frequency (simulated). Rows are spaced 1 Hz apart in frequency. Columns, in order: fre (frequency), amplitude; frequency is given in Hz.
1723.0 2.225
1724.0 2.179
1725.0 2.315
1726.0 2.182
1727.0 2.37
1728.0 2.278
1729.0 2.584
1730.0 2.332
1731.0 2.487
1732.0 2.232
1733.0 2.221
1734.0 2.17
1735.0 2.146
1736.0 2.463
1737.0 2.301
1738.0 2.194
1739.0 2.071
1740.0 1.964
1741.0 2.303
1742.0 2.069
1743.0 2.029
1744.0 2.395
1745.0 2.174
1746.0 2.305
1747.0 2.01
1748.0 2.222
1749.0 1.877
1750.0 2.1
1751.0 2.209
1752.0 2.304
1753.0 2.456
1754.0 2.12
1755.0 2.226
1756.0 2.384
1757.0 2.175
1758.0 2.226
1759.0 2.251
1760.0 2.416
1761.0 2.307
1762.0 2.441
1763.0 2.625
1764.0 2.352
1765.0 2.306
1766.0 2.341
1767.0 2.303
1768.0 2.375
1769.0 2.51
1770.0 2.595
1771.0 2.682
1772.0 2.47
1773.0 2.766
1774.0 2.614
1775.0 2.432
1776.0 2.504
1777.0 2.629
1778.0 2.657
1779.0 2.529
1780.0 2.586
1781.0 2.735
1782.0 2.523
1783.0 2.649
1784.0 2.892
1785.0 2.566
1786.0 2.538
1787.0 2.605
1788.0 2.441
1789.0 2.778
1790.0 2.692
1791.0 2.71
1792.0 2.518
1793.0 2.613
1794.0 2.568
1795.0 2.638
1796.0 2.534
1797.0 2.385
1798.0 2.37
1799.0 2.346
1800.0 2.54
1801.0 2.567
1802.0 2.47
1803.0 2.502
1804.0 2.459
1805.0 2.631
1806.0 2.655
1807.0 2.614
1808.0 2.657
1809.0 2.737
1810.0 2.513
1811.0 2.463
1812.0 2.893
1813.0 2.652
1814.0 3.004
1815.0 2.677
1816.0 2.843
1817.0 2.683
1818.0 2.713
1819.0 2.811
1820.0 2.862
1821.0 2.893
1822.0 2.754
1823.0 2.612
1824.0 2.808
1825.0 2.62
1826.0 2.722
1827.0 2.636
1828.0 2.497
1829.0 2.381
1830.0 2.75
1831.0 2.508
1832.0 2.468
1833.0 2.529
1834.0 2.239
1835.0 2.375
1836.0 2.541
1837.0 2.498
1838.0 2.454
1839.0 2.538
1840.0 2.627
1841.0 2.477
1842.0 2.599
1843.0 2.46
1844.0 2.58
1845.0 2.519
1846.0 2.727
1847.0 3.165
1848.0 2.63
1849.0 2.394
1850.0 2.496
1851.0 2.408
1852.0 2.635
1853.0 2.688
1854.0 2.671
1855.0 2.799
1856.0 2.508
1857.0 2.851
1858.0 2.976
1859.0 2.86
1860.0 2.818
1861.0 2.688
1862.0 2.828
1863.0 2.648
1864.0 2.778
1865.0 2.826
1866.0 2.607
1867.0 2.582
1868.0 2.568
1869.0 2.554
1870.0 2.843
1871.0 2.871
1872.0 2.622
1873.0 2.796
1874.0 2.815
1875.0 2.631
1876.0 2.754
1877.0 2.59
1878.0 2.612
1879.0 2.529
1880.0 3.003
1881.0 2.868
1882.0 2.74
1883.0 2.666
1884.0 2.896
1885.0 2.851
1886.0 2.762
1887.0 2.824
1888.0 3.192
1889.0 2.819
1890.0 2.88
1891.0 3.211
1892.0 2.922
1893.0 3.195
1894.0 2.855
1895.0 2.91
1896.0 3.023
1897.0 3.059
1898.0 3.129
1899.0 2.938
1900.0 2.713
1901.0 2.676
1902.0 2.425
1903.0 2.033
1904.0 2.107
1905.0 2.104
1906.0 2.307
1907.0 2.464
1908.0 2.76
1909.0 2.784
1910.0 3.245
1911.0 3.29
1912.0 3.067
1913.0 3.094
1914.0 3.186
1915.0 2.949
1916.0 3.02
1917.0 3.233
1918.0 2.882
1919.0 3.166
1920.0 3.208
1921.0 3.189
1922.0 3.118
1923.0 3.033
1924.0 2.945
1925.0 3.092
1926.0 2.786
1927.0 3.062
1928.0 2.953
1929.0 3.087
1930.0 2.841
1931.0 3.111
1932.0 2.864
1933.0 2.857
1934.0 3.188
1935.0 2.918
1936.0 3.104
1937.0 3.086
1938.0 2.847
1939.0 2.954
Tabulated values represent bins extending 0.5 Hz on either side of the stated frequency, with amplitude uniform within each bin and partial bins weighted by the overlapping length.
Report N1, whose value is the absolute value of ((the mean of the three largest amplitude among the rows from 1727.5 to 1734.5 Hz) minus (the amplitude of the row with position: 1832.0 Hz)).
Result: 0.00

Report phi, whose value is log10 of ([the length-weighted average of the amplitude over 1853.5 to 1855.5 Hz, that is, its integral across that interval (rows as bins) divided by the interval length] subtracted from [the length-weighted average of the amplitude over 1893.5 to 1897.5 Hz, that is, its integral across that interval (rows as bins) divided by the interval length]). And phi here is -0.64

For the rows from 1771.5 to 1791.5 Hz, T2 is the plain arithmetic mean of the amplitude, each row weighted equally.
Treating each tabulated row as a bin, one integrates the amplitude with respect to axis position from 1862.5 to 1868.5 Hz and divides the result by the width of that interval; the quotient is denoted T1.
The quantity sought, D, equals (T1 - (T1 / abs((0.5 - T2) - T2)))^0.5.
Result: 1.45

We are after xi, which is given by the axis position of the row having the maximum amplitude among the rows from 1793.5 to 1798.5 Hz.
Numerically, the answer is 1795.0 Hz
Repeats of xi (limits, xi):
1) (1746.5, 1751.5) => 1748.0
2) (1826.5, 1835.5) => 1830.0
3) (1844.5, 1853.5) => 1847.0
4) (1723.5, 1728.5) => 1727.0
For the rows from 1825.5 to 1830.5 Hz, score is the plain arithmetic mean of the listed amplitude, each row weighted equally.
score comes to 2.6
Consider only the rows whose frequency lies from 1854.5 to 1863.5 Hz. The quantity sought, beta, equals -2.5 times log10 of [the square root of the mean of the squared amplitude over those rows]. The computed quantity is -1.11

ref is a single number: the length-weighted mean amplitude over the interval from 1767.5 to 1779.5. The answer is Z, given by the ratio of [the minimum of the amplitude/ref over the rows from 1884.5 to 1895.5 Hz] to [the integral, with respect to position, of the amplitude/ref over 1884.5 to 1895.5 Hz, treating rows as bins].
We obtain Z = 0.0852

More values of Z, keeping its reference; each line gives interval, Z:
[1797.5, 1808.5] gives 0.0844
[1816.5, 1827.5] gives 0.0867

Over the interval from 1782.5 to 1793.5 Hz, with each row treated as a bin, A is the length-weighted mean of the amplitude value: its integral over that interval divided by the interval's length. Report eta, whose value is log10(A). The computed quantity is 0.421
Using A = 2.64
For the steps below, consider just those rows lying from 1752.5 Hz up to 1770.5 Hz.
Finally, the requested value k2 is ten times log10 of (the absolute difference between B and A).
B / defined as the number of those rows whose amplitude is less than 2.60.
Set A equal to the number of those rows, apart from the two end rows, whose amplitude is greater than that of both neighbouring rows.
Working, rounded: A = 4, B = 17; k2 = 11.1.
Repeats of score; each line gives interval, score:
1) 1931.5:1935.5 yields 3.0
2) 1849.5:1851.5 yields 2.5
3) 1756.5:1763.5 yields 2.3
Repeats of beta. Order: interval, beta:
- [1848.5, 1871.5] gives -1.08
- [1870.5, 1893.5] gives -1.13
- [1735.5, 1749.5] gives -0.84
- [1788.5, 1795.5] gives -1.06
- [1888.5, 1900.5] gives -1.18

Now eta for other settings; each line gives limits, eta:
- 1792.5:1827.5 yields 0.422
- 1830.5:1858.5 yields 0.412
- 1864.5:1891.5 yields 0.443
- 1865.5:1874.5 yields 0.431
